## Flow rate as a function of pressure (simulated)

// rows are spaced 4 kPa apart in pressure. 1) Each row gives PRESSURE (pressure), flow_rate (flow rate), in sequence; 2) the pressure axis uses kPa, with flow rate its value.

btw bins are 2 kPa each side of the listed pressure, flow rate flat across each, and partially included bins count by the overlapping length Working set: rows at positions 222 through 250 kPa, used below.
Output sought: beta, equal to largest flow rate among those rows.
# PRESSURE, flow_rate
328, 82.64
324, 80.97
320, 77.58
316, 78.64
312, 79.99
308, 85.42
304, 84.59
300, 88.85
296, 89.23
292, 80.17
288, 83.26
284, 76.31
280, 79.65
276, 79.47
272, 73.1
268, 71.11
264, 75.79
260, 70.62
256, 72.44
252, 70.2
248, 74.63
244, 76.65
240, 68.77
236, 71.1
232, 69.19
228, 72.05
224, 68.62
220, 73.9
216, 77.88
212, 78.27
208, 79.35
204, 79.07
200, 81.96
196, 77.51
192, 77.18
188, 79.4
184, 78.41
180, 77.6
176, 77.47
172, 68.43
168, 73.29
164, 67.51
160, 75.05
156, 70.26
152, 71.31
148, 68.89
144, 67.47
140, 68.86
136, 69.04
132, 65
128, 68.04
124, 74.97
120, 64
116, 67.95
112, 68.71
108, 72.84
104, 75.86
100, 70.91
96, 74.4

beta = 76.65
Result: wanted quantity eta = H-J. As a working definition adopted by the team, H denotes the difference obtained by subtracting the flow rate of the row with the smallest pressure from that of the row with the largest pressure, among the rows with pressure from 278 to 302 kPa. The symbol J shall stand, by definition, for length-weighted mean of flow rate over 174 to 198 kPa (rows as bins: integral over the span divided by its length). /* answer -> -68.7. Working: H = 9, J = 78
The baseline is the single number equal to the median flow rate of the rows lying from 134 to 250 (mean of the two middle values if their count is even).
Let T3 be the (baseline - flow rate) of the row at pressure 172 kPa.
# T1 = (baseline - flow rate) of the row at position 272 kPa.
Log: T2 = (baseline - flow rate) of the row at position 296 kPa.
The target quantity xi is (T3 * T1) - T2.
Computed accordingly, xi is 20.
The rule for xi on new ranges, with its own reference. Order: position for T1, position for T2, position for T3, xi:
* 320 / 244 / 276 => 23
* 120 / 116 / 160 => -17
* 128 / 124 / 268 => 17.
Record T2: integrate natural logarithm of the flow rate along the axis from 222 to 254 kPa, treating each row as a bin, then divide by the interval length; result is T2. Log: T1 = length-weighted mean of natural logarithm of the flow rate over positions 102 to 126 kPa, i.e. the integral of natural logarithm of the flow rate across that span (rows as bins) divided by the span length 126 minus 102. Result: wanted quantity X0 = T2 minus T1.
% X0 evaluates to 0.01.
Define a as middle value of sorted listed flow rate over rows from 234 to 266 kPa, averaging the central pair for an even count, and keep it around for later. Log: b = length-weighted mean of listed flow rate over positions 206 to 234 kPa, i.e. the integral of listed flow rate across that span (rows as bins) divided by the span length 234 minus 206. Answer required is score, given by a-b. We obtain -2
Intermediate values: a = 72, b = 74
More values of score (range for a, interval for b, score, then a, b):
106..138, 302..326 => -13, 68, 81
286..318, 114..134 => 16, 84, 68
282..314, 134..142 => 15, 84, 69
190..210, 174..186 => 1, 79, 78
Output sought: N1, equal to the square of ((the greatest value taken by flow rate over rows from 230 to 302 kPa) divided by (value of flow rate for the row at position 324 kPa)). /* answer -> 1.21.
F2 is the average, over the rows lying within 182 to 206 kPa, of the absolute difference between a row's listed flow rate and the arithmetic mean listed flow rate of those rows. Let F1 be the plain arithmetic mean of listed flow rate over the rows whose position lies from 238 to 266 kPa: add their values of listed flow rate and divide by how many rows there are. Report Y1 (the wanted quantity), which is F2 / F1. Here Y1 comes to 0.017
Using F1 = 72.7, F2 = 1.2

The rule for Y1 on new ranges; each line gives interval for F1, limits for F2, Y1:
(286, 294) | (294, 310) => 0.025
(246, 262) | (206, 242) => 0.051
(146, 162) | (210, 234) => 0.047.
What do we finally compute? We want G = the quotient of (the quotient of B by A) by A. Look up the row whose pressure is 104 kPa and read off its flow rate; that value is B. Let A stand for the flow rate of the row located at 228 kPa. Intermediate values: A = 72.05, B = 75.86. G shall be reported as 0.0146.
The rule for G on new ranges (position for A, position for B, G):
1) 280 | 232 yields 0.0109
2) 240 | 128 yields 0.0144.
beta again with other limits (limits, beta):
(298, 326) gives 88.85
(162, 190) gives 79.4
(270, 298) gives 89.23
